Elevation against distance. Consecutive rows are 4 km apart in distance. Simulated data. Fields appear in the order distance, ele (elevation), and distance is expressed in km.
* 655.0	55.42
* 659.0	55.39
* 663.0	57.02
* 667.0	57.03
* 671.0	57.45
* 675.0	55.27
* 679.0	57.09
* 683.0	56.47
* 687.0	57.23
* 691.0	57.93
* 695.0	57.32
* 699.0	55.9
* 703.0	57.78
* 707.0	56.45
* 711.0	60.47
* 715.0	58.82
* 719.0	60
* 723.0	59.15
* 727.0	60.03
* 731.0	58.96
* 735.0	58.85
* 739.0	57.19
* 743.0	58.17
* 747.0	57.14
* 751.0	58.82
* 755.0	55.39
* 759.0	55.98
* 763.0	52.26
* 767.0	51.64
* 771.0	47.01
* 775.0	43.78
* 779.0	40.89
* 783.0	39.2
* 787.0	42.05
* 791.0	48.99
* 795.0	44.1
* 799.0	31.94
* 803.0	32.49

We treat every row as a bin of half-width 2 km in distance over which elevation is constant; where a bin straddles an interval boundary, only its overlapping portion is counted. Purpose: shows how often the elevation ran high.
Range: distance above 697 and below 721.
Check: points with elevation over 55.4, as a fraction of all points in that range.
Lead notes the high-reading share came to 1.0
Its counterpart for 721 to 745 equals 1.0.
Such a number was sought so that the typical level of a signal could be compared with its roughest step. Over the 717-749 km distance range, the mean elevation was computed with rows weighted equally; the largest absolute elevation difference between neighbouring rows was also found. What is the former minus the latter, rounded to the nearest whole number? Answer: 57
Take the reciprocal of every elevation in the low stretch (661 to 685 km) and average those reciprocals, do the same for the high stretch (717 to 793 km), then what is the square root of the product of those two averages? 0.0184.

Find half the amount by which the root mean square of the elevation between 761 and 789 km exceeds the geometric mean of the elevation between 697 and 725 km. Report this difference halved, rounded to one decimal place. -6.4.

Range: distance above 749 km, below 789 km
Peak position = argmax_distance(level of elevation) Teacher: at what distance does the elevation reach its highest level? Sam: 751.0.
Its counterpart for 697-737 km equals 711.0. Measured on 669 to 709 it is 691.0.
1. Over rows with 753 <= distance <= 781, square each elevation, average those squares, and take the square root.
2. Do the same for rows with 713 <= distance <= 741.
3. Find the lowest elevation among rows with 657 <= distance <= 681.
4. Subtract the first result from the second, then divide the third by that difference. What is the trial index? 6.0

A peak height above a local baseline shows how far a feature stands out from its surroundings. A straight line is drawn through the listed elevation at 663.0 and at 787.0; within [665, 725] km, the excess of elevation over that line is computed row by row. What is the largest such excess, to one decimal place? 9.7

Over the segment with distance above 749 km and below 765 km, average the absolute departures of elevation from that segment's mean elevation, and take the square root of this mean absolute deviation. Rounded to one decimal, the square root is 1.3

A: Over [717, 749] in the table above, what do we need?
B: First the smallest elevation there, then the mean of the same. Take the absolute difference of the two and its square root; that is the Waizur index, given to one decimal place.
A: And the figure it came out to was 1.2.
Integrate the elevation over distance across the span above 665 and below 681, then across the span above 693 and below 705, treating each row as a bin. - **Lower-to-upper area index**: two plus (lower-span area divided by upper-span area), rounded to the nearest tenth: 3.3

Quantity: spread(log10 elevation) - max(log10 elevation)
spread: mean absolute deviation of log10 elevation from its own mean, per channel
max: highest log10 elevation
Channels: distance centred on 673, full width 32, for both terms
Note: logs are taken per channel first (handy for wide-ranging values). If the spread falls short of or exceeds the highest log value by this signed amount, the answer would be -1.754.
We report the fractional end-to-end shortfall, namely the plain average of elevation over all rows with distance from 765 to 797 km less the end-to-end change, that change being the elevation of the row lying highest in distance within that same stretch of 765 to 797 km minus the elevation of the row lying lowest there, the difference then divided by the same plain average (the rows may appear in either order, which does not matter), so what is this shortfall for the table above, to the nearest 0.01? 1.17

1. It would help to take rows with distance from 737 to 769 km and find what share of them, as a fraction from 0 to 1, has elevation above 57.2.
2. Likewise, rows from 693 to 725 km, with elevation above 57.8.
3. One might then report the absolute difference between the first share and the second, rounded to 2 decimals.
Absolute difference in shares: 0.25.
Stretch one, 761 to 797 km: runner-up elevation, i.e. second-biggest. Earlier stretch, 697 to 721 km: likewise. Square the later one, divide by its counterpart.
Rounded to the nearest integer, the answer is 44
